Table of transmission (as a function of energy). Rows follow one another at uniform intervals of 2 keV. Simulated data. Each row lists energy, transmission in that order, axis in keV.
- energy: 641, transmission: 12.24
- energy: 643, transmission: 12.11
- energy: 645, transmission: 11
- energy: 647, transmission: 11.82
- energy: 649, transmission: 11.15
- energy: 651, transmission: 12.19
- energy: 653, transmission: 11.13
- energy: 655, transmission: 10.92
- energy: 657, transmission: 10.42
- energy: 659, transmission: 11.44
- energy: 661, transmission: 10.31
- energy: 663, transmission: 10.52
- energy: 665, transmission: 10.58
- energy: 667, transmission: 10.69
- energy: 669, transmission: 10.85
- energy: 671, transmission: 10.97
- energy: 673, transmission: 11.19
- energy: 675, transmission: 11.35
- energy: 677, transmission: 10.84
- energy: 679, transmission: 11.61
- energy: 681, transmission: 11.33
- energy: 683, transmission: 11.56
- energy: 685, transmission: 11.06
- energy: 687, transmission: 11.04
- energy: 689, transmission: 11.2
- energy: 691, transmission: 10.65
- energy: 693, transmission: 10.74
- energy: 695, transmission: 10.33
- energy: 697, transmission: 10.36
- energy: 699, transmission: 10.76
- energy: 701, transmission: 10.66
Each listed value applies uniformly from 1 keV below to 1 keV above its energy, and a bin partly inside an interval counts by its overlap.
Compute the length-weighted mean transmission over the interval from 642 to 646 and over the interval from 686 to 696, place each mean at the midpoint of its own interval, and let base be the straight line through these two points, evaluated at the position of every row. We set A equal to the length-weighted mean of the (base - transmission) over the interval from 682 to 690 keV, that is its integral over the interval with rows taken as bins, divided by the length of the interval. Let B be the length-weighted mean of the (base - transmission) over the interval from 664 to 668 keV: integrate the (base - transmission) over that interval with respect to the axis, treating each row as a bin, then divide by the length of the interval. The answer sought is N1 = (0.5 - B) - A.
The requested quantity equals 0.3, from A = -0.34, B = 0.6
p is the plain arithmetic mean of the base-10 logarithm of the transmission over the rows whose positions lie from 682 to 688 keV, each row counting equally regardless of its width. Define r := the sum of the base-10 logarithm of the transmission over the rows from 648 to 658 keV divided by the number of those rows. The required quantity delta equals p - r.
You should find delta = 0.003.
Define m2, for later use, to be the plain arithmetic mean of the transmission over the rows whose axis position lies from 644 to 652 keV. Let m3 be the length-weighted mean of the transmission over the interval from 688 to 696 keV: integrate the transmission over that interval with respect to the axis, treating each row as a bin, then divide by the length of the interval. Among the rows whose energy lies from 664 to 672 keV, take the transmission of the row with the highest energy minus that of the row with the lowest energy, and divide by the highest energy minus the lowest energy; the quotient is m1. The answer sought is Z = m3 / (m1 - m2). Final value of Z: -0.94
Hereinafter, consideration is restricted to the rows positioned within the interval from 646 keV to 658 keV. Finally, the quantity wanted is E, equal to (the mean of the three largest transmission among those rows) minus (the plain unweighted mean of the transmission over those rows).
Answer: 0.45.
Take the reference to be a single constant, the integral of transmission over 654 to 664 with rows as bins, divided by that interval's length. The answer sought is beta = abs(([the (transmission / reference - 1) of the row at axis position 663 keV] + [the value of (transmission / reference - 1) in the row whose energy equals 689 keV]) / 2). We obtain 0.013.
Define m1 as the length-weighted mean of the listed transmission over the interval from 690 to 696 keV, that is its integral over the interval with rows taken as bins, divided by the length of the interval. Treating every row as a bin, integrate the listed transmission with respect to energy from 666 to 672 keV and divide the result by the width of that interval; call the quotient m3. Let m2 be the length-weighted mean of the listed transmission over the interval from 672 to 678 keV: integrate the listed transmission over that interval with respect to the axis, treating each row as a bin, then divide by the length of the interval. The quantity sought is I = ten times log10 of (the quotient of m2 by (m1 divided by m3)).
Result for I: 10.6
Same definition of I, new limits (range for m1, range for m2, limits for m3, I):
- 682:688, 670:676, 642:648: 10.6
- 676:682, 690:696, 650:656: 10.3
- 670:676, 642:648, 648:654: 10.8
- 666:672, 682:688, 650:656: 10.7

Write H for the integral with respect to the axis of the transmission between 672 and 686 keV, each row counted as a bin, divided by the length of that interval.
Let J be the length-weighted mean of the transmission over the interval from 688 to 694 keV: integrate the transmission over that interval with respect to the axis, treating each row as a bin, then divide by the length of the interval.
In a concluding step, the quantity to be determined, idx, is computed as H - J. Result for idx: 0.4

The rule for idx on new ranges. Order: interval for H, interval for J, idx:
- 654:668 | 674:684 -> -0.6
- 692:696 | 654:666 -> -0.2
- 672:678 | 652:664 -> 0.3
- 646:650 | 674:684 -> 0.1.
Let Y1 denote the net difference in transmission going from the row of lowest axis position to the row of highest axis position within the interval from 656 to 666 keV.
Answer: 0.2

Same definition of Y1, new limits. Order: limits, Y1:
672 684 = 0.4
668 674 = 0.3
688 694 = -0.5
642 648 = -0.3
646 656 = -0.9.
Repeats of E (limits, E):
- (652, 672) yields 0.40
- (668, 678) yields 0.13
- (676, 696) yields 0.46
